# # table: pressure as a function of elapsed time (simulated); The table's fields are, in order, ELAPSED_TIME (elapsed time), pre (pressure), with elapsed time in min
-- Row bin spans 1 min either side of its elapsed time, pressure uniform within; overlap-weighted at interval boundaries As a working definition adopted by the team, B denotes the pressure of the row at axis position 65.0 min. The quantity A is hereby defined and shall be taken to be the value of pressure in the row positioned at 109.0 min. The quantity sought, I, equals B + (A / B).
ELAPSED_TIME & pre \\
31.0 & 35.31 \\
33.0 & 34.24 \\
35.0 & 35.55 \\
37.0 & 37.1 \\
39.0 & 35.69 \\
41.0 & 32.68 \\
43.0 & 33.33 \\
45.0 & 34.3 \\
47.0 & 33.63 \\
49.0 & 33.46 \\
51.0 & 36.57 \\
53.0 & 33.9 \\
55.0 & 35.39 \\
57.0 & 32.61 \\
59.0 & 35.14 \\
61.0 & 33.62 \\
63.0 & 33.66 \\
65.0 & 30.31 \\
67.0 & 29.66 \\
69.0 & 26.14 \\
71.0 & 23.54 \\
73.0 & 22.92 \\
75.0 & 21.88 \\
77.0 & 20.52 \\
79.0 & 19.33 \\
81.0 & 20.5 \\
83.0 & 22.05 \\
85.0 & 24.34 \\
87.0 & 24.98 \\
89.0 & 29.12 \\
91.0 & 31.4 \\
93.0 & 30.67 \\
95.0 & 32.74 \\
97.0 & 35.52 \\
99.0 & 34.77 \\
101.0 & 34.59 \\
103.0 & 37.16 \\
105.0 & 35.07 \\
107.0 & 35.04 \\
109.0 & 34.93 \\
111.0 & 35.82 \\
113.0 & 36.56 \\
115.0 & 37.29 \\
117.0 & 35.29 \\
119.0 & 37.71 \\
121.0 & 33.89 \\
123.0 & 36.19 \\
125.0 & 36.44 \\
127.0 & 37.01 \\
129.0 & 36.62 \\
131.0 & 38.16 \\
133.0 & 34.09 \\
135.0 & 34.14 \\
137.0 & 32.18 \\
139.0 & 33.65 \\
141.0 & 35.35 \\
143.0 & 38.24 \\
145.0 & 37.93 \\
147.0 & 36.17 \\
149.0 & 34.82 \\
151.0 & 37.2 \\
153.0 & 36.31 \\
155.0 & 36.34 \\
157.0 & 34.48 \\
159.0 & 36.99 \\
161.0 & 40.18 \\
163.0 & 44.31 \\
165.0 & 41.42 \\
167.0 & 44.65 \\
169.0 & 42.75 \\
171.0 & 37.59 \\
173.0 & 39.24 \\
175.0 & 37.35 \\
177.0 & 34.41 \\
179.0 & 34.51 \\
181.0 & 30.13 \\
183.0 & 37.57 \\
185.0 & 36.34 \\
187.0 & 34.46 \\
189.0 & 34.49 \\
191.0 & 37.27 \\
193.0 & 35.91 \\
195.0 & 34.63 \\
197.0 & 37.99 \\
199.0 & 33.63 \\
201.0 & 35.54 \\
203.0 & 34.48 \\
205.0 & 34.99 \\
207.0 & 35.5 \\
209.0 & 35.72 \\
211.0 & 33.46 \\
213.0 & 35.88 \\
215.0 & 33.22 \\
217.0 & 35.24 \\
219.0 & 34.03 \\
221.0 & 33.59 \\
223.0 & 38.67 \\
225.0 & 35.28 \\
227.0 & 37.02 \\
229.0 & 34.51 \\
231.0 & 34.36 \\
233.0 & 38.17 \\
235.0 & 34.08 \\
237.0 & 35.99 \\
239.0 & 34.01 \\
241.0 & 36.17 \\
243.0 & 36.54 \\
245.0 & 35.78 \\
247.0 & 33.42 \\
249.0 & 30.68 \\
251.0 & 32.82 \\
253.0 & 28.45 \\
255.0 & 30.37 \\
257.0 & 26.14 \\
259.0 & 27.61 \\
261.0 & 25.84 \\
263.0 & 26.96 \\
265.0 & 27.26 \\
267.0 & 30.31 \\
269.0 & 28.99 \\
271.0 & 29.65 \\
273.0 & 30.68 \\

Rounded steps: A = 34.93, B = 30.31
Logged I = 31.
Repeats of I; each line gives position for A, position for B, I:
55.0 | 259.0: 29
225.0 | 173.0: 40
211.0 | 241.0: 37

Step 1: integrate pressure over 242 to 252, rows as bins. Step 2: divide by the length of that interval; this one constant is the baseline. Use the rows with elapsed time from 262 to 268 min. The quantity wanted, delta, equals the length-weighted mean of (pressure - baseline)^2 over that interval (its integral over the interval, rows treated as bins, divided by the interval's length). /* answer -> 34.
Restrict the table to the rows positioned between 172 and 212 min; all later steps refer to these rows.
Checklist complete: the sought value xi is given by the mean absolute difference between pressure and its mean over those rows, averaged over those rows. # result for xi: 1.5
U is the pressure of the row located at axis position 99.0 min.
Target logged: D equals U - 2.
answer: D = 32.8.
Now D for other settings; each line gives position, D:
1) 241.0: 34.2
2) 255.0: 28.4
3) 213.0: 33.9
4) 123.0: 34.2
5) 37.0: 35.1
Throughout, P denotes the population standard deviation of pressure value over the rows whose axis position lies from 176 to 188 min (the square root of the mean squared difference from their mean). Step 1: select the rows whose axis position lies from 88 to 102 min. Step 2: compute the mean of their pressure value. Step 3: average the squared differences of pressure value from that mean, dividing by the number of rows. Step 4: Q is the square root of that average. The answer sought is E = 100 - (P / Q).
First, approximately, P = 2.3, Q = 2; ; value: 99.0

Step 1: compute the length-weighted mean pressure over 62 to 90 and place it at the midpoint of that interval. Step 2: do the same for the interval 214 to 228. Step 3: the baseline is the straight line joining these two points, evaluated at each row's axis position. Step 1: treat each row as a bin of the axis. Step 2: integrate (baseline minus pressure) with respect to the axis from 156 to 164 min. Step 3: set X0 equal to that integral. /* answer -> -64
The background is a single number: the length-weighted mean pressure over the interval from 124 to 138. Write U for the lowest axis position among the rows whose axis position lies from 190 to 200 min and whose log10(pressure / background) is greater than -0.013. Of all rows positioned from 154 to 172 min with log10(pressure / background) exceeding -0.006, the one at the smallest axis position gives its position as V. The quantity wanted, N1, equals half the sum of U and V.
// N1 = 173 min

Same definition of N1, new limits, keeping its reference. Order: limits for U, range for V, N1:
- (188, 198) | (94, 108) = 143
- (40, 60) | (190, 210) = 121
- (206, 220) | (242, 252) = 225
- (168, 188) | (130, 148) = 150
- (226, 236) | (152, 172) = 190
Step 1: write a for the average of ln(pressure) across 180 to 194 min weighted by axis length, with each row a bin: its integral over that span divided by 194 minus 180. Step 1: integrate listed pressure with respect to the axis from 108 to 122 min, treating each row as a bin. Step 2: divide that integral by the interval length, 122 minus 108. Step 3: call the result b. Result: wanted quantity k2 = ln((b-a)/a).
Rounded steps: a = 3.56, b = 35.9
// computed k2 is 2.21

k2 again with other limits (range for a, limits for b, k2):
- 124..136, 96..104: 2.19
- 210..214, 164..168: 2.41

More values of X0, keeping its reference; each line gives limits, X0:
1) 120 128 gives -60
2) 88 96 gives -39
